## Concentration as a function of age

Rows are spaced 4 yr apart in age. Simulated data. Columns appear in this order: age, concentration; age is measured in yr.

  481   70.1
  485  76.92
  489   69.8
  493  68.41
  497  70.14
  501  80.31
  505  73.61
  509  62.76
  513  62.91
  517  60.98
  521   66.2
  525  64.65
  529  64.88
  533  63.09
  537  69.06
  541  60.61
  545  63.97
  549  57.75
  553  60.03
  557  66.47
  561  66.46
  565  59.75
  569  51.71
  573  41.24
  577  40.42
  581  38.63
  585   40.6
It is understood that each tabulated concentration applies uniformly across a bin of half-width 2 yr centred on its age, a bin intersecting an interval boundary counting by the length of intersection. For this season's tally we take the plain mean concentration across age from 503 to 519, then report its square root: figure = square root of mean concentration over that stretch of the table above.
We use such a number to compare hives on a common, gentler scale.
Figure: 8.07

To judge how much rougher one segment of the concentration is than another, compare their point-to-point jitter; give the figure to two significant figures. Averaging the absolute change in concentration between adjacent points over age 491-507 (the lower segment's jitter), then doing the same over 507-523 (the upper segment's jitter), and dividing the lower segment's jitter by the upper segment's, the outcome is 2.5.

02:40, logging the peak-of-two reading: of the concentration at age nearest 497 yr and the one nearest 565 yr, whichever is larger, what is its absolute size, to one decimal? 70.1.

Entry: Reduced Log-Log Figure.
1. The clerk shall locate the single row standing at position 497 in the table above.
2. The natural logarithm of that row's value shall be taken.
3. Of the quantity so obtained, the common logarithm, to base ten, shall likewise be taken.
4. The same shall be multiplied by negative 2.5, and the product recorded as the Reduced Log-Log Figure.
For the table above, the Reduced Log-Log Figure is -1.57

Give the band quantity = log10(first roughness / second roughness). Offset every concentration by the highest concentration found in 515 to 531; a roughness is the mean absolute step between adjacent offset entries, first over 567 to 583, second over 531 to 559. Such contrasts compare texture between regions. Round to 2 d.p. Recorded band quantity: -0.10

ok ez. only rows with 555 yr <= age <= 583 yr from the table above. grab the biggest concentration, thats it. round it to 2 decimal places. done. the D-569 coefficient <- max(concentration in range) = 66.47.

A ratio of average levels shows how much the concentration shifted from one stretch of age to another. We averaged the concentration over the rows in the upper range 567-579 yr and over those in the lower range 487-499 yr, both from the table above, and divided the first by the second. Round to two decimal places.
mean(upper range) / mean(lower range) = 0.64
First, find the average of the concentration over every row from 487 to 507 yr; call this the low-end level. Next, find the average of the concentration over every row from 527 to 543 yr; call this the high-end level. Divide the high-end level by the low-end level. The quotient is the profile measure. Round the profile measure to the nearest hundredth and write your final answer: 0.89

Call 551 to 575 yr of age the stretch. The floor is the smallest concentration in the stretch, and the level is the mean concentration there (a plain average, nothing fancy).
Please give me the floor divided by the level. 0.716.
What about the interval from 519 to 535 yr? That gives 0.975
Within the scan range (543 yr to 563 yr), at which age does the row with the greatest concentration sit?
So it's 557 yr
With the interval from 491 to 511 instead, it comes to 501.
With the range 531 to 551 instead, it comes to 537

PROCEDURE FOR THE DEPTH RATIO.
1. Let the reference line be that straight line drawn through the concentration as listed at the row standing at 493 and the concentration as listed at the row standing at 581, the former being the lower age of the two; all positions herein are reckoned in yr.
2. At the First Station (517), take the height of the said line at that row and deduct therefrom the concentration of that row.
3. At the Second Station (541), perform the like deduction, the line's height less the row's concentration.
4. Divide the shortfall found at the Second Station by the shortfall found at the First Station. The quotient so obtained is 12.2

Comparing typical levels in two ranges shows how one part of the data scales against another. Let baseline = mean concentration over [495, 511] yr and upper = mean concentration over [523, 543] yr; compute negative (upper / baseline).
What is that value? -0.90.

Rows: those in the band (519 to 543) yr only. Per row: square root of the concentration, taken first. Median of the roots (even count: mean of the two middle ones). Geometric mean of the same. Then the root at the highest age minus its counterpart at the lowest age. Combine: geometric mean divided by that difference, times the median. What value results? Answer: -184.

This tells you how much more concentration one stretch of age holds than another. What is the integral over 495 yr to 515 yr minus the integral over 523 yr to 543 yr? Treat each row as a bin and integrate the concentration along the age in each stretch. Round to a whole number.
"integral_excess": 110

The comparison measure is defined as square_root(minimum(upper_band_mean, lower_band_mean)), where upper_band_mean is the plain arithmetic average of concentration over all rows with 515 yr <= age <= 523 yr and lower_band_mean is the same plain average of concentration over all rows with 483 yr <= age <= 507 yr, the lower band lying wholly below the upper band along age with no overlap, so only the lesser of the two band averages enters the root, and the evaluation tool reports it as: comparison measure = 8.0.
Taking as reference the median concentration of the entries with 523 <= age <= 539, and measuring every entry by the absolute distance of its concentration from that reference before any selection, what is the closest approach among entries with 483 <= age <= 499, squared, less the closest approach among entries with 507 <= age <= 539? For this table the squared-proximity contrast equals 13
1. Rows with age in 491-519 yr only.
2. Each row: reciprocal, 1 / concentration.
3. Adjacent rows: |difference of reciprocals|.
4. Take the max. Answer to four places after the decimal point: 0.0023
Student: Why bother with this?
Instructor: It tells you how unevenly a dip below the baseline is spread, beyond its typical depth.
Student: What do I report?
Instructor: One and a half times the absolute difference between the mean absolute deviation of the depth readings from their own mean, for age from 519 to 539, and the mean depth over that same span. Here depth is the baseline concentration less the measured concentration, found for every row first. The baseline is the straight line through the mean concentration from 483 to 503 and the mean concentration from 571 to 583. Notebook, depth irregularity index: 14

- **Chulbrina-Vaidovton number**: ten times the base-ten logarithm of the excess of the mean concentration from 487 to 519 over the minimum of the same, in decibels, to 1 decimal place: 8.8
